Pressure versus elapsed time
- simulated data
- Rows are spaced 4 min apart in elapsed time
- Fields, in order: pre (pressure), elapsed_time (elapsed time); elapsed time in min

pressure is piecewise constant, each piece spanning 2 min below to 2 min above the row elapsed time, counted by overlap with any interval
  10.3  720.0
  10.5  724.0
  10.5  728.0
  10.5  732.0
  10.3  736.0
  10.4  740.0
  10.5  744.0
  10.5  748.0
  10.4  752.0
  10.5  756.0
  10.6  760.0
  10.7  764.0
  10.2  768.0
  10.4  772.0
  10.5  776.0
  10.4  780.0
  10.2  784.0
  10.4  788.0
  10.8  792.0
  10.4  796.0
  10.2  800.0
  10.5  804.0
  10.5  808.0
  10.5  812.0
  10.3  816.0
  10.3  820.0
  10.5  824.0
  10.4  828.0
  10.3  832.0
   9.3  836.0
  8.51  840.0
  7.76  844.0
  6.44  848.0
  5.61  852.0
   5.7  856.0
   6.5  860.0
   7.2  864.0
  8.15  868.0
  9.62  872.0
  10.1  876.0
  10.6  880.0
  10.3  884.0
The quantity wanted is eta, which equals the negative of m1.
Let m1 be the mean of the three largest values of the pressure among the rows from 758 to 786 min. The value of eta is -10.6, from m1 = 10.6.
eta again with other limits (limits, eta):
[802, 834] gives -10.5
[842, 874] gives -8.5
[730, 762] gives -10.5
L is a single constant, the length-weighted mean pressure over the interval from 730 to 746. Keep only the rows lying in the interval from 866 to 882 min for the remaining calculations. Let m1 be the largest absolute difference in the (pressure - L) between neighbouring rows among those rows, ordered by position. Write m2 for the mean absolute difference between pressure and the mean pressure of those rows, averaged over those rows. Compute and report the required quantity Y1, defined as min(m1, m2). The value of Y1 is 0.73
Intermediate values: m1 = 1.5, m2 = 0.7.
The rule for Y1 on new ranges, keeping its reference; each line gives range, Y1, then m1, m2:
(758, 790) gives 0.13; 0.5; 0.1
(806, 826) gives 0.10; 0.2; 0.1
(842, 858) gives 0.72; 1.3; 0.7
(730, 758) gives 0.07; 0.2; 0.1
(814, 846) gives 0.86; 1.0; 0.9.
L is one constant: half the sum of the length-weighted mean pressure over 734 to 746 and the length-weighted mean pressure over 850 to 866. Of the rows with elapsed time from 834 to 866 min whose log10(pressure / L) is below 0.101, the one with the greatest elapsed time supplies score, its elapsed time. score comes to 864.0 min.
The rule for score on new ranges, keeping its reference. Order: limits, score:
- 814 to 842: 840.0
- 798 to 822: 820.0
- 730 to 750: 748.0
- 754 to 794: 788.0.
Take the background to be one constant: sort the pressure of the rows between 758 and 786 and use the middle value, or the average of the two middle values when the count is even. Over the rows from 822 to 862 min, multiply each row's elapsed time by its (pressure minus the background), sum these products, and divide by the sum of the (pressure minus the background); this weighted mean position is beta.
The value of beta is 850.8 min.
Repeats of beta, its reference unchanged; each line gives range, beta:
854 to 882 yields 861.5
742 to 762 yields 753.6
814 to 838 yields 833.8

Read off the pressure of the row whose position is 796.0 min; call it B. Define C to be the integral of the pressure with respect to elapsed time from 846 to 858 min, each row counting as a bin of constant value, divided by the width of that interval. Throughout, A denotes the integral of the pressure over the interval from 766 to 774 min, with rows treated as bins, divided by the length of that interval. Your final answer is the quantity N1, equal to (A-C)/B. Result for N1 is 0.421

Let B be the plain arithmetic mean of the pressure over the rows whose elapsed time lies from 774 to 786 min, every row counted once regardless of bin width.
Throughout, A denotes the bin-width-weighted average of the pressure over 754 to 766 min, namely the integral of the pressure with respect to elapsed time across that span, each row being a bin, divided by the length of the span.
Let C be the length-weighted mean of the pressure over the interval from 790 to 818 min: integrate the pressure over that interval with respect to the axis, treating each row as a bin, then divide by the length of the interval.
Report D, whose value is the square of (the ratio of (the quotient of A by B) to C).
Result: 0.010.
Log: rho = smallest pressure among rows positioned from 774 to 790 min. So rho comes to 10.2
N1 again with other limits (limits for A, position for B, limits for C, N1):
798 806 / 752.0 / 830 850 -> 0.182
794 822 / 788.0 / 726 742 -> -0.004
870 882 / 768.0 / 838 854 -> 0.297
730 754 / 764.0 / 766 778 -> 0.006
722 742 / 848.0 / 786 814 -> -0.005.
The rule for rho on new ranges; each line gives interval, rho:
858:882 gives 6.5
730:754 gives 10.3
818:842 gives 8.51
